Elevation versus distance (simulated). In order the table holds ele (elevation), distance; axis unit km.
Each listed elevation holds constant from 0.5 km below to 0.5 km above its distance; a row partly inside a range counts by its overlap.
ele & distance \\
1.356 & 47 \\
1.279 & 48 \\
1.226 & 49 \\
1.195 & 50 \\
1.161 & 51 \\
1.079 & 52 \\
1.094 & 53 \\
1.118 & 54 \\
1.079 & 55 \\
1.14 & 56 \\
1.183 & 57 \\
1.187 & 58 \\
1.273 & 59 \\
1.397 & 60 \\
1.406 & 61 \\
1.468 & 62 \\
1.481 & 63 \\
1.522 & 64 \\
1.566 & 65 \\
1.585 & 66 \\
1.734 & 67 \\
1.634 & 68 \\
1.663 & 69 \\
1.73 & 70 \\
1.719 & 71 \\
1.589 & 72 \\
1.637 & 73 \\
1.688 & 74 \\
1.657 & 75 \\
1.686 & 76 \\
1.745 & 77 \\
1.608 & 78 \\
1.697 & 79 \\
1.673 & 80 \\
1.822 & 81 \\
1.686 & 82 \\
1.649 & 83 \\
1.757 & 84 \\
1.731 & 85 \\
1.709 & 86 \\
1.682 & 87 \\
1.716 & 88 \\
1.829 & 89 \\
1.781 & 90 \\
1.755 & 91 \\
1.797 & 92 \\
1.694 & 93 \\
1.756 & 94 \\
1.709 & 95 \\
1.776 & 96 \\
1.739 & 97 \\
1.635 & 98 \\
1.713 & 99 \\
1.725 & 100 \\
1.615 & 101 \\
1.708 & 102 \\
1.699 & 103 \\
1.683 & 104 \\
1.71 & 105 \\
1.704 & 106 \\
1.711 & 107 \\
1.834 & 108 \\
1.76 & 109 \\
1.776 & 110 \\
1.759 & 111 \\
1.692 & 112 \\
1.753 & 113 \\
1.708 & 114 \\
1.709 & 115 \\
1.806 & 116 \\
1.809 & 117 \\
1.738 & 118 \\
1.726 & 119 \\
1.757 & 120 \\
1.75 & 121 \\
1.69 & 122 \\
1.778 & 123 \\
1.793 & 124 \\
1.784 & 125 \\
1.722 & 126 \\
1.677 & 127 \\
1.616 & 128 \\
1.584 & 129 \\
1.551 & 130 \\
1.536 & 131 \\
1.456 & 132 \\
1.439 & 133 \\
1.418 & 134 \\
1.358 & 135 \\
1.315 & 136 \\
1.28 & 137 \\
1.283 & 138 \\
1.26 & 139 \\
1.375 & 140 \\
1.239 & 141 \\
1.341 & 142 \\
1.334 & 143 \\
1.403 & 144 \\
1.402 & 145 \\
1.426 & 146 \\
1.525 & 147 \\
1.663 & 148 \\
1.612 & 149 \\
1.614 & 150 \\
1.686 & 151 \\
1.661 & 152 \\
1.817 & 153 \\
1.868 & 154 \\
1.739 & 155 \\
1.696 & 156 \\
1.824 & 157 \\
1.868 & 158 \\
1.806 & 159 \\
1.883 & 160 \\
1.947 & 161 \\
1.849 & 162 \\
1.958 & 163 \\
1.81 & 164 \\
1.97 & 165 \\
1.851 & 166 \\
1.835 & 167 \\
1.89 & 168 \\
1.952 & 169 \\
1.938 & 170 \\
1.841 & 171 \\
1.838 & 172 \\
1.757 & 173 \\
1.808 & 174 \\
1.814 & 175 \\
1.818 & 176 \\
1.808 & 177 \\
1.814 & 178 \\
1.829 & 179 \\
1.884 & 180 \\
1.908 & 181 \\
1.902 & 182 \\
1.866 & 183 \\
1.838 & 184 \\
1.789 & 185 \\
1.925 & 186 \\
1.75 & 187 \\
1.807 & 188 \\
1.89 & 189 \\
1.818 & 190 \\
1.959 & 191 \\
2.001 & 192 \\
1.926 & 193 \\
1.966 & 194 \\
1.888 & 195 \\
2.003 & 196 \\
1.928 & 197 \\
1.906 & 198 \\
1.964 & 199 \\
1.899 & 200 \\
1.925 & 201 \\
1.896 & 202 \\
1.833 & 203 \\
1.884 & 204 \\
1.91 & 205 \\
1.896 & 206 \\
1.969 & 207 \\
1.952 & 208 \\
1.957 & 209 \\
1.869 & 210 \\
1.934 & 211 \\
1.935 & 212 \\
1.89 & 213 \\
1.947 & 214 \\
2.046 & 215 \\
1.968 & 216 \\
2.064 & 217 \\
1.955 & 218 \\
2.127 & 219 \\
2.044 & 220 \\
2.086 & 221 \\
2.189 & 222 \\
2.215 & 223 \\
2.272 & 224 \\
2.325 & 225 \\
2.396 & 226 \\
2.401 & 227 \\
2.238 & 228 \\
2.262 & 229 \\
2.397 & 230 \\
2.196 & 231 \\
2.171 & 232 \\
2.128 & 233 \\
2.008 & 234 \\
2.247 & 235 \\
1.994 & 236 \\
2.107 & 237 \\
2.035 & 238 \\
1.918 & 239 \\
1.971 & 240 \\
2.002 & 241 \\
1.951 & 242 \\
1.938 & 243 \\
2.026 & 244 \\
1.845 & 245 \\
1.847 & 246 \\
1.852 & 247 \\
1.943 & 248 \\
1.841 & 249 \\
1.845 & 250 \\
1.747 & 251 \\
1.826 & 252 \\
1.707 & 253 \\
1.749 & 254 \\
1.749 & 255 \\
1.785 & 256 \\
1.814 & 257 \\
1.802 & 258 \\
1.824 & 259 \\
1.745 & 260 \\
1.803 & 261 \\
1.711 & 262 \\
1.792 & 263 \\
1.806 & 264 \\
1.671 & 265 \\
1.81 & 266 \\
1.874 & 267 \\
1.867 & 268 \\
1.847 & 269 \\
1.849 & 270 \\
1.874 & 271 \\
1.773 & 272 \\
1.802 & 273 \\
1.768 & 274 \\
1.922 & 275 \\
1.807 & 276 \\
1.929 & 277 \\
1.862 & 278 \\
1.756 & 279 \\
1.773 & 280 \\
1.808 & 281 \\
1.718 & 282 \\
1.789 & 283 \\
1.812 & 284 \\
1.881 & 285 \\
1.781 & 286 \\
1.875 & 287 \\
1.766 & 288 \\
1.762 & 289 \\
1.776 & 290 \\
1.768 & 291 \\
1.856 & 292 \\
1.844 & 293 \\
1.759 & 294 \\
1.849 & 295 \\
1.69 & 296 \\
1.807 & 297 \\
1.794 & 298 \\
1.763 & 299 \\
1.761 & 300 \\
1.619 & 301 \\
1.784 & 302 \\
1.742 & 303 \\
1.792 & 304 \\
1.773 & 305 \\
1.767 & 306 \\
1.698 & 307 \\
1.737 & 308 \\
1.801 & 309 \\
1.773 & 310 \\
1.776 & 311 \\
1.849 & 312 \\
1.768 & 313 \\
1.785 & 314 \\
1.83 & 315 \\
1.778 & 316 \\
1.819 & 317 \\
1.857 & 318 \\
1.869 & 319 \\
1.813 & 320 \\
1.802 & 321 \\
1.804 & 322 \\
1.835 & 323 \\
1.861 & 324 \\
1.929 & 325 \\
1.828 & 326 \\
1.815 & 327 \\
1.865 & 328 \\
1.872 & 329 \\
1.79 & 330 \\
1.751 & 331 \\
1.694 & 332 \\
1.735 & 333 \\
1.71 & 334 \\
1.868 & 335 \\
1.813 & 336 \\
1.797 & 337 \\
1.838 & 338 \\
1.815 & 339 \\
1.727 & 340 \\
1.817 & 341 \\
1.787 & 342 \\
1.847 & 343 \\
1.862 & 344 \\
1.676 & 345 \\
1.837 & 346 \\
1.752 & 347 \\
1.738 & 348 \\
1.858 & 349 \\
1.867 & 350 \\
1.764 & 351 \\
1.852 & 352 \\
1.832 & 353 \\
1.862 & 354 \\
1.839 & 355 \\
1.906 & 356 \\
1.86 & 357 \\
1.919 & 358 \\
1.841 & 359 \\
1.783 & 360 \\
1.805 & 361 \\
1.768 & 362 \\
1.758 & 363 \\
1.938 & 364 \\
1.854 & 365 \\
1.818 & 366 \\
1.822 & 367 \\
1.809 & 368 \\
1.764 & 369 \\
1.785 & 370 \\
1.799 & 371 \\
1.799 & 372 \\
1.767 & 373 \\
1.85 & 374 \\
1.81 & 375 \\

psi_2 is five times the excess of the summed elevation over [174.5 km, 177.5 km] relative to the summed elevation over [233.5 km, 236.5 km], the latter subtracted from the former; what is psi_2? -4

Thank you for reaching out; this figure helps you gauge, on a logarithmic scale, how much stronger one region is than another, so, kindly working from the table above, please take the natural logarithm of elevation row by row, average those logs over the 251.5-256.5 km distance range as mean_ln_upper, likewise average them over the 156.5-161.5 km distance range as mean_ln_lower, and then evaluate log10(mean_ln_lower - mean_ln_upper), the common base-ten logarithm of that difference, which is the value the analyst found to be -1.25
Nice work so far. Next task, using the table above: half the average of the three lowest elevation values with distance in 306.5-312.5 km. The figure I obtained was 0.87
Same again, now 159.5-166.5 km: 0.92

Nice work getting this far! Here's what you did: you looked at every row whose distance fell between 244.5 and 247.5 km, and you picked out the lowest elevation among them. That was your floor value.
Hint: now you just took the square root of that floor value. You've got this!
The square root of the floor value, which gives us 1.36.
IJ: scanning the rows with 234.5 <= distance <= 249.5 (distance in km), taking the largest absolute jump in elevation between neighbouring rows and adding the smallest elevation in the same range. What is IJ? 2.09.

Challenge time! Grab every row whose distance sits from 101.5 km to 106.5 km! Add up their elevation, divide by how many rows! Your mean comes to 1.70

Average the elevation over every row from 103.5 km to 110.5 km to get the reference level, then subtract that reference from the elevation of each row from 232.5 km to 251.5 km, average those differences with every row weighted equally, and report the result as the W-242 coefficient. 0.22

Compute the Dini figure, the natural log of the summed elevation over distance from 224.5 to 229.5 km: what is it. 2.45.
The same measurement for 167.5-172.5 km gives 2.25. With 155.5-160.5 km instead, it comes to 2.21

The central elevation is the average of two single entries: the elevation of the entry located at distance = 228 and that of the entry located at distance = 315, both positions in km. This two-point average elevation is 2.03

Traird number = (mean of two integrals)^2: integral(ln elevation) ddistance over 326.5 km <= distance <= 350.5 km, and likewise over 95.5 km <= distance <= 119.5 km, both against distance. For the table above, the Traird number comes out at 185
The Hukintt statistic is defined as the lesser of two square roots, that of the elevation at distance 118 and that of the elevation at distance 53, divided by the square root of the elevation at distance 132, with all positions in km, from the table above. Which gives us 0.87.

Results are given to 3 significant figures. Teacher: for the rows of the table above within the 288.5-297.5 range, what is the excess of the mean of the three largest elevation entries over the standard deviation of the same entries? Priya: 1.80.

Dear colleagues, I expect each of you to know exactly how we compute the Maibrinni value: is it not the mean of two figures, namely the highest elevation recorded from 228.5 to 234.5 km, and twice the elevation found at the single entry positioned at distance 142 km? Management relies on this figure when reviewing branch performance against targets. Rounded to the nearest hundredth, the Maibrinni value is 2.54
